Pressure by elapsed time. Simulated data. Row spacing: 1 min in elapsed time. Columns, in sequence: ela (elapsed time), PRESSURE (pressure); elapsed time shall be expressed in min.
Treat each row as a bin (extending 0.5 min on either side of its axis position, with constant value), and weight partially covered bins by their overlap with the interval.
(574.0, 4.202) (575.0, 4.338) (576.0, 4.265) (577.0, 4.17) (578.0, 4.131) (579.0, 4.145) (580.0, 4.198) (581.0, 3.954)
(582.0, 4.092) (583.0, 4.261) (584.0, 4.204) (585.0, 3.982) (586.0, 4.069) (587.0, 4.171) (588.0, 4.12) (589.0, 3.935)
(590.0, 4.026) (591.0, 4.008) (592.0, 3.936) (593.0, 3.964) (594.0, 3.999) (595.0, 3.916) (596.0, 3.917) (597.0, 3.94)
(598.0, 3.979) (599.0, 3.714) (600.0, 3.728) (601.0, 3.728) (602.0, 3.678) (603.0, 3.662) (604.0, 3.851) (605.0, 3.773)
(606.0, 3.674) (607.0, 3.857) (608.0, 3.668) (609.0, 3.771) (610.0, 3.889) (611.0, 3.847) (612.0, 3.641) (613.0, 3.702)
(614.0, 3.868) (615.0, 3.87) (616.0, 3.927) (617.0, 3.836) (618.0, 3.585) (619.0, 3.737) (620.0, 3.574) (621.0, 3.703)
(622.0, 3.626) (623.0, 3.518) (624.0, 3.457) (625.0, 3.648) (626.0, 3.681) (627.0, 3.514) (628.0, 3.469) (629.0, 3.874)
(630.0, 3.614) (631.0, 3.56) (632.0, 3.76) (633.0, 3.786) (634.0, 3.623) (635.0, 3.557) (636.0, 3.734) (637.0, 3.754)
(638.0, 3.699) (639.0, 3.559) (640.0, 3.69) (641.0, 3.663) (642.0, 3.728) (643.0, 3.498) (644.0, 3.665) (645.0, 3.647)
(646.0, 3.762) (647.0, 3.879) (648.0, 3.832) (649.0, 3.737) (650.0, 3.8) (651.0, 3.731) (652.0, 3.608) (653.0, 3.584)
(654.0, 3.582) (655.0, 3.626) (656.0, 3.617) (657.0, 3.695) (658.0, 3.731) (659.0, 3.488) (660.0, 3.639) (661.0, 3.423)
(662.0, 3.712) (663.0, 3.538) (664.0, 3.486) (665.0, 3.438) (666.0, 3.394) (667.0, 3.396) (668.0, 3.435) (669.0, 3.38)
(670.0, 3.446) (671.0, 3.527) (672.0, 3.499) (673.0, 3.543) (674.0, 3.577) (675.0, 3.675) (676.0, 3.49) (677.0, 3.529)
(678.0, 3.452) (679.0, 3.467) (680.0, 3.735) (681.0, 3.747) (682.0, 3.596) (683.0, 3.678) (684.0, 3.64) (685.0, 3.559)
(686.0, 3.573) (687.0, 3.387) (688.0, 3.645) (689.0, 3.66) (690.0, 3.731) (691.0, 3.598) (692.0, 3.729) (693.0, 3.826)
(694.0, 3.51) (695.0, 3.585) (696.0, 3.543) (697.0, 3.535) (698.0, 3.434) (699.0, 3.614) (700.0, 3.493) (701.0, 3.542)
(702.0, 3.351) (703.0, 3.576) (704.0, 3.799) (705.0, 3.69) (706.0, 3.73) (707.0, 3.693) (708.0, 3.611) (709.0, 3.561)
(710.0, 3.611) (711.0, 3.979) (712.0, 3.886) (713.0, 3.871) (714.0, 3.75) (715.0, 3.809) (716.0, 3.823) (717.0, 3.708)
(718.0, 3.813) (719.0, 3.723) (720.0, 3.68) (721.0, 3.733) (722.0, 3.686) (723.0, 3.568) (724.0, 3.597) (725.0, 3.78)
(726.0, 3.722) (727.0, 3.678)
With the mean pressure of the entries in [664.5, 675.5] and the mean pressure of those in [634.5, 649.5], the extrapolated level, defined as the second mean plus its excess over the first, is 3.90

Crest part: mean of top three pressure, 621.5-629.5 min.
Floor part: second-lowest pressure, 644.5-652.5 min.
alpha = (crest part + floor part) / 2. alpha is 3.69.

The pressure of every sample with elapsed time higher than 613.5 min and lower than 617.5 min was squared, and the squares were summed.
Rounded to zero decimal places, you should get 60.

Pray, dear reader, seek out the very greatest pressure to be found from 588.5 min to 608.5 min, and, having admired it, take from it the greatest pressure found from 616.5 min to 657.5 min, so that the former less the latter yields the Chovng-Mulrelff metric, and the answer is 0.15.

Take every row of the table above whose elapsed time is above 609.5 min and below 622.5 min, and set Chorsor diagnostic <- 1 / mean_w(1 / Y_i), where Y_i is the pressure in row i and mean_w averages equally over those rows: 3.75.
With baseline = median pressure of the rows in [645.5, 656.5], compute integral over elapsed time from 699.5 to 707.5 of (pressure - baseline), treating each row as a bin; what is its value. -1.0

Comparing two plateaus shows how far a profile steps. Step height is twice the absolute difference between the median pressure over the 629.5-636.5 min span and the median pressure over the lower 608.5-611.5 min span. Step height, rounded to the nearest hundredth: 0.45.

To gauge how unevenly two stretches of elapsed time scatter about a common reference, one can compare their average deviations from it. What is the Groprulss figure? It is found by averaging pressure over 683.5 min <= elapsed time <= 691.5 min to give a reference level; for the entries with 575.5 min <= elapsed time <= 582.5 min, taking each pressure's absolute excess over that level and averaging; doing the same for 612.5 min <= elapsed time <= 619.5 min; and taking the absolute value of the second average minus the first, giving 0.34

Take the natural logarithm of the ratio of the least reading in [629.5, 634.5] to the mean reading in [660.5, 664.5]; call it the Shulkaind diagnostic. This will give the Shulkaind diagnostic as 0.01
